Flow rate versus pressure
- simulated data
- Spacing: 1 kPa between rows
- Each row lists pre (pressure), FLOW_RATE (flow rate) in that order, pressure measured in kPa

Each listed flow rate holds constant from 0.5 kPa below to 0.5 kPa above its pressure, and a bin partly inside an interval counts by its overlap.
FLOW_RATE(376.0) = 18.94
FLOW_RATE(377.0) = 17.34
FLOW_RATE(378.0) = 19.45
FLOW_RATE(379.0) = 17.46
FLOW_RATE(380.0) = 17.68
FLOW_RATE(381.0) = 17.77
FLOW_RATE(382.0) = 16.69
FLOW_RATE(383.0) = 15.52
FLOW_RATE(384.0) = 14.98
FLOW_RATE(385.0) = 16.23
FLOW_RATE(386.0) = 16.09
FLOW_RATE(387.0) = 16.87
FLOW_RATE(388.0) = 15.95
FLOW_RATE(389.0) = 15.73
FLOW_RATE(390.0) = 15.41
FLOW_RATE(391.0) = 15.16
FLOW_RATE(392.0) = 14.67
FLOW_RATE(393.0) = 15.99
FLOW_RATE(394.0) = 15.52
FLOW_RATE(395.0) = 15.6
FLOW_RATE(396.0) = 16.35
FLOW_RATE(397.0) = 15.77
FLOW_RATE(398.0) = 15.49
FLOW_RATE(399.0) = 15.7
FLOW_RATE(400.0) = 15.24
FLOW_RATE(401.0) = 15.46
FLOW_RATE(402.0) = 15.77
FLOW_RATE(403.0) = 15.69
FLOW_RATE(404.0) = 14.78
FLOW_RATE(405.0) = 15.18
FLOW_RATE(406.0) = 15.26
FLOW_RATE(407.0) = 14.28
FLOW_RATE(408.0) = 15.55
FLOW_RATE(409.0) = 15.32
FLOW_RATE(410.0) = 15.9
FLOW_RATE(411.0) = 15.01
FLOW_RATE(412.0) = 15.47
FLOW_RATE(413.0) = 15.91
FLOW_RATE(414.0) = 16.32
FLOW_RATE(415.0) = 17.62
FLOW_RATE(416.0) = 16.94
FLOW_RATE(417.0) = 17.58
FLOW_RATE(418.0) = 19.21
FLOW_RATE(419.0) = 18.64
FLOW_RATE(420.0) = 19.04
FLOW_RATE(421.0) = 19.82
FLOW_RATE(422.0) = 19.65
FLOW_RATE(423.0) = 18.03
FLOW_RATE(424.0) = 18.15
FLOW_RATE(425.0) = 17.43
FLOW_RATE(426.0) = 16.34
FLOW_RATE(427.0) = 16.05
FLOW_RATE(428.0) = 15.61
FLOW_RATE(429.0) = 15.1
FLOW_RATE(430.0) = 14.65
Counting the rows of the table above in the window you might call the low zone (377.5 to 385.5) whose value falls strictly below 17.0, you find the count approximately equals 4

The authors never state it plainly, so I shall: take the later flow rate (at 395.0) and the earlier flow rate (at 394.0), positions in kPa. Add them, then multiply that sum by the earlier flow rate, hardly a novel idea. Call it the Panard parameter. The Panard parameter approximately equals 483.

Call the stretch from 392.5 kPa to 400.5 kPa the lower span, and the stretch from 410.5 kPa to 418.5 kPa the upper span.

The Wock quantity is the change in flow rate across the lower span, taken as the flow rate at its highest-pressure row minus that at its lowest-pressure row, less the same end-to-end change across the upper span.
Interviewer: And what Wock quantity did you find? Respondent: -5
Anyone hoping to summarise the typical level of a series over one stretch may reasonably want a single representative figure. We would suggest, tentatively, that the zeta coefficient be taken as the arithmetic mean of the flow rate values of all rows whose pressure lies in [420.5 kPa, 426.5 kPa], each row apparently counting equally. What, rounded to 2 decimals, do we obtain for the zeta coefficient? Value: 18.24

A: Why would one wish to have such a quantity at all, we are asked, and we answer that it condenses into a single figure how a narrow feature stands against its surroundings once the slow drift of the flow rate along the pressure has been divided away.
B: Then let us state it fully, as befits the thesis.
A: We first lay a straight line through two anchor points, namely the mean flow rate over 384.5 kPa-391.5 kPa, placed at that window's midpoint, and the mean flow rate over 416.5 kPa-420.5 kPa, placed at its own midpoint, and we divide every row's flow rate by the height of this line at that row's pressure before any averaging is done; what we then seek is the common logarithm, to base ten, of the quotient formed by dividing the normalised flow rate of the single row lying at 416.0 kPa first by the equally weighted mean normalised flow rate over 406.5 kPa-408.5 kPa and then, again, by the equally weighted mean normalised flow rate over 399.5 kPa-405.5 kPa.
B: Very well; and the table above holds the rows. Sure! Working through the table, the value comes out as 0.087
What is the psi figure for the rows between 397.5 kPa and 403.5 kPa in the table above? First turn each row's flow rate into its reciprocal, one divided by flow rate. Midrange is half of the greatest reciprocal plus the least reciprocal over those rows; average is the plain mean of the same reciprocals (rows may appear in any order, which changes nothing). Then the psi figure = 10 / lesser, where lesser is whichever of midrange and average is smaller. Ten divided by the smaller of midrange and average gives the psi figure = 156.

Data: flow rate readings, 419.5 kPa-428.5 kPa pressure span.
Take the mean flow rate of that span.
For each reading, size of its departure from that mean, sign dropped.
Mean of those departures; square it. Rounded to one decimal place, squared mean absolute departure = 1.6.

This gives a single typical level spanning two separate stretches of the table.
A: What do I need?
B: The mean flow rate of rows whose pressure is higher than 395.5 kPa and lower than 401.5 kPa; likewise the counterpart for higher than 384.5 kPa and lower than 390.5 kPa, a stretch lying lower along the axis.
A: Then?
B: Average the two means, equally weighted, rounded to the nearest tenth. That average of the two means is 15.9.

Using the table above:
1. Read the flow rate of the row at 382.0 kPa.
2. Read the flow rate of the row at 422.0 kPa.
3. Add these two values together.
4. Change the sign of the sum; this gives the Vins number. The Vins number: -36.3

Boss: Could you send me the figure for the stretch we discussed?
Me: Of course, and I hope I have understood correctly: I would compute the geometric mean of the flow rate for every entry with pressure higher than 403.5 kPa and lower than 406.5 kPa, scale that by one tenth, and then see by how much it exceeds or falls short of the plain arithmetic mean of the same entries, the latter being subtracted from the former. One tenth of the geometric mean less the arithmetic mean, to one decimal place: -13.6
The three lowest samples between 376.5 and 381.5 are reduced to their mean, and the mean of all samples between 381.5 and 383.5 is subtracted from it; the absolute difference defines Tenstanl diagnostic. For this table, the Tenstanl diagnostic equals 1.4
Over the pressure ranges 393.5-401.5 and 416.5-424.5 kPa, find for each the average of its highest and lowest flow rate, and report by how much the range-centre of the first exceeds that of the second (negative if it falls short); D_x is -3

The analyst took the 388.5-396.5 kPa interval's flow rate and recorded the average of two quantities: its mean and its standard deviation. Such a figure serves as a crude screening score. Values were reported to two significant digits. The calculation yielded 8.0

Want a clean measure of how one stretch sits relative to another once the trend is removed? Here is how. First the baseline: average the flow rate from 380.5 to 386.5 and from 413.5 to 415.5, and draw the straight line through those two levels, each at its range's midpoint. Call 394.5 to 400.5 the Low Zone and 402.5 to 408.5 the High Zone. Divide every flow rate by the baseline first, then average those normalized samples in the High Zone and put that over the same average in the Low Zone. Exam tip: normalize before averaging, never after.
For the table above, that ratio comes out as 0.95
